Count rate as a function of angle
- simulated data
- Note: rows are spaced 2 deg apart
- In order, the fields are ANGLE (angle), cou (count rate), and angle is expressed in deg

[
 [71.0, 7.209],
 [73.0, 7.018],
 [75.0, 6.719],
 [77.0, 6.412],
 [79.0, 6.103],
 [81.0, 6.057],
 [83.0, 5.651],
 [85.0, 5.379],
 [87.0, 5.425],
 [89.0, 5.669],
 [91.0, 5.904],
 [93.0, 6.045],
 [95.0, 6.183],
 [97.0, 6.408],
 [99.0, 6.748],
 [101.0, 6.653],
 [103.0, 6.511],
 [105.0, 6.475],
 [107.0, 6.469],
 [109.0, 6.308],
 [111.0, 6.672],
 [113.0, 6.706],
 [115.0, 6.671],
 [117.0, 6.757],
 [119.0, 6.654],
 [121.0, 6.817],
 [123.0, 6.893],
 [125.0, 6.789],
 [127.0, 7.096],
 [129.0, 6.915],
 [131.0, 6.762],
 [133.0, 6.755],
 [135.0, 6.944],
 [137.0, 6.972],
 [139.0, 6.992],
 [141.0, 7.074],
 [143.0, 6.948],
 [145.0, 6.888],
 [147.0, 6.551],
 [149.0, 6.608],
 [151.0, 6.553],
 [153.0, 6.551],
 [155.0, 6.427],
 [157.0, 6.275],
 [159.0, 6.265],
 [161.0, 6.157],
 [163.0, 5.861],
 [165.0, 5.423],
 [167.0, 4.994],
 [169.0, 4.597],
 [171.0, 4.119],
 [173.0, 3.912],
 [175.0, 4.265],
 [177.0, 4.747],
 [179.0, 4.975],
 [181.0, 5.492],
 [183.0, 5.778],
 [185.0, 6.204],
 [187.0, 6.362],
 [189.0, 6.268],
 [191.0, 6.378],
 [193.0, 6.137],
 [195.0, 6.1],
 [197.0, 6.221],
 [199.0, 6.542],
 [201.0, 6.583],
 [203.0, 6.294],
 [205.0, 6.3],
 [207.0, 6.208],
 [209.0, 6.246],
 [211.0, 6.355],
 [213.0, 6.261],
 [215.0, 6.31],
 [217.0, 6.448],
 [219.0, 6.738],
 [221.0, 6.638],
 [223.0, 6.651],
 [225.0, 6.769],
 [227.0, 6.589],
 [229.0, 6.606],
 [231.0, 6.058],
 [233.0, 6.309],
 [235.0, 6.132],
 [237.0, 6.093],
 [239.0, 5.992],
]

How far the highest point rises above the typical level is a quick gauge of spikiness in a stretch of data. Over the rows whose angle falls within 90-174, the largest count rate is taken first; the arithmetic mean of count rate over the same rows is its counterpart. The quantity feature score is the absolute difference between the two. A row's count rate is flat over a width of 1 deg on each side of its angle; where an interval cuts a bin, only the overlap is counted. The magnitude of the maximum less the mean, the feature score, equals 0.7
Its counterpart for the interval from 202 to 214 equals 0.1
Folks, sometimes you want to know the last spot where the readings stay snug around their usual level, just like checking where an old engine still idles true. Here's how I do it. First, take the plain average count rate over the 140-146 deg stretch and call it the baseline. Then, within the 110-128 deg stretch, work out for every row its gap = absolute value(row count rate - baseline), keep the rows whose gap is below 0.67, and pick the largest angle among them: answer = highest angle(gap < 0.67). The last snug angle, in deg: 127.0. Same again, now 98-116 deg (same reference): 115.0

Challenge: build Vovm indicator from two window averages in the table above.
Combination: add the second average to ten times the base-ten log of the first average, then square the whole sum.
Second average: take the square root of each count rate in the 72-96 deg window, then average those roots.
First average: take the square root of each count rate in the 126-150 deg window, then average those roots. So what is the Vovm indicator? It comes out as 44.1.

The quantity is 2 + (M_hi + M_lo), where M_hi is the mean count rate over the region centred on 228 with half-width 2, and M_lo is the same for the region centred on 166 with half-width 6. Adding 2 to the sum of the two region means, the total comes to 13.8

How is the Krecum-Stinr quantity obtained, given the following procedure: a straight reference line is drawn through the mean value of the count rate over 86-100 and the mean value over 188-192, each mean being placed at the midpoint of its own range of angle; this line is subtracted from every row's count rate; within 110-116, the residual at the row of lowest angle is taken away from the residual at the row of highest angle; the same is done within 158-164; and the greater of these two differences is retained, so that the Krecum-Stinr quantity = -0.01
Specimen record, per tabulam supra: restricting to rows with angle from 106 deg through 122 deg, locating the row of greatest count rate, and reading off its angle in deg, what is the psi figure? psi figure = 121.0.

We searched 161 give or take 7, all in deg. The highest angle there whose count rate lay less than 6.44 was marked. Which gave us 167.0 deg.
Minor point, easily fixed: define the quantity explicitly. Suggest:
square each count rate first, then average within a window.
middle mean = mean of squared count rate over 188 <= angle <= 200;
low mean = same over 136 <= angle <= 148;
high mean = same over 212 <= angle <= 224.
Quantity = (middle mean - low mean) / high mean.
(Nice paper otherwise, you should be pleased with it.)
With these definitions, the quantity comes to -0.20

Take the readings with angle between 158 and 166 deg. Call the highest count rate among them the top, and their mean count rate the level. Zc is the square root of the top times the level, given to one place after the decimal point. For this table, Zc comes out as 6.1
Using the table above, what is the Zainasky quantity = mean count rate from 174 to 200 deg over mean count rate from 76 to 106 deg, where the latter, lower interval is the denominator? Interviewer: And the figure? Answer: 0.95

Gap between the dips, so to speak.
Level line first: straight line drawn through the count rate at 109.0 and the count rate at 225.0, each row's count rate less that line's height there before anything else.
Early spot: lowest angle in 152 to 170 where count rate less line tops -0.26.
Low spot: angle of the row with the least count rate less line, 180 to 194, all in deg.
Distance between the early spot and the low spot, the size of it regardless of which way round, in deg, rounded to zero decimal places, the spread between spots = 28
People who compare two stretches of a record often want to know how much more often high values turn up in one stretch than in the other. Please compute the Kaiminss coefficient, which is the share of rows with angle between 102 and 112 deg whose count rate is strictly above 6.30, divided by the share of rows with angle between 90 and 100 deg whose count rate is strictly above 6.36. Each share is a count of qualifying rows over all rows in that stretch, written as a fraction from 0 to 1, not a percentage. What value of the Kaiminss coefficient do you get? 2.5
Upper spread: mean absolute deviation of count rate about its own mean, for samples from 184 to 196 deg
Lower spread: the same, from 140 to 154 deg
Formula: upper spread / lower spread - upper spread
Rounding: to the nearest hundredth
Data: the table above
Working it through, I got 0.38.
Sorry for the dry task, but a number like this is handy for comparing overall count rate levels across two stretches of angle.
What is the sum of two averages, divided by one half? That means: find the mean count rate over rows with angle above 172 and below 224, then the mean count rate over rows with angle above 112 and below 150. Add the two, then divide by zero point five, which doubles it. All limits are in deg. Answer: 25.7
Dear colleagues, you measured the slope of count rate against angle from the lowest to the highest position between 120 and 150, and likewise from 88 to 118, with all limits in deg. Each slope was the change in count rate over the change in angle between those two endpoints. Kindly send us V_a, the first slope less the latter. -0.05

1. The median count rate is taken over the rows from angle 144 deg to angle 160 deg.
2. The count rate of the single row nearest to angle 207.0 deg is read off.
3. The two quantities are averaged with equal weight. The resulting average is 6.38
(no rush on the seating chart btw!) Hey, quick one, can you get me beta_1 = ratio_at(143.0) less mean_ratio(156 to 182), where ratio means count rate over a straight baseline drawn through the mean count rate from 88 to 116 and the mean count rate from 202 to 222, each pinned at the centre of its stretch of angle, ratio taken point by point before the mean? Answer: 0.28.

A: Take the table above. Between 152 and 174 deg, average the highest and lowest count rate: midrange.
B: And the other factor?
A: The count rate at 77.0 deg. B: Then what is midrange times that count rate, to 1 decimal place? 33.5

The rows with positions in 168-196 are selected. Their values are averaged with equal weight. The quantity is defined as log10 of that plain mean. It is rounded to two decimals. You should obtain 0.73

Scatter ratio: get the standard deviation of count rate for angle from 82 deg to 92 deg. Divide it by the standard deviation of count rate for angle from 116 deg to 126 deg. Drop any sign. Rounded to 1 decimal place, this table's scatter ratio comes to 2.4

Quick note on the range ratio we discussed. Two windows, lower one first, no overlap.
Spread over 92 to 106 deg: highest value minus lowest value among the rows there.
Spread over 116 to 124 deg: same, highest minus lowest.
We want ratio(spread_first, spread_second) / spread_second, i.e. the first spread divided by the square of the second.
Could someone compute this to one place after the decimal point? 12.3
